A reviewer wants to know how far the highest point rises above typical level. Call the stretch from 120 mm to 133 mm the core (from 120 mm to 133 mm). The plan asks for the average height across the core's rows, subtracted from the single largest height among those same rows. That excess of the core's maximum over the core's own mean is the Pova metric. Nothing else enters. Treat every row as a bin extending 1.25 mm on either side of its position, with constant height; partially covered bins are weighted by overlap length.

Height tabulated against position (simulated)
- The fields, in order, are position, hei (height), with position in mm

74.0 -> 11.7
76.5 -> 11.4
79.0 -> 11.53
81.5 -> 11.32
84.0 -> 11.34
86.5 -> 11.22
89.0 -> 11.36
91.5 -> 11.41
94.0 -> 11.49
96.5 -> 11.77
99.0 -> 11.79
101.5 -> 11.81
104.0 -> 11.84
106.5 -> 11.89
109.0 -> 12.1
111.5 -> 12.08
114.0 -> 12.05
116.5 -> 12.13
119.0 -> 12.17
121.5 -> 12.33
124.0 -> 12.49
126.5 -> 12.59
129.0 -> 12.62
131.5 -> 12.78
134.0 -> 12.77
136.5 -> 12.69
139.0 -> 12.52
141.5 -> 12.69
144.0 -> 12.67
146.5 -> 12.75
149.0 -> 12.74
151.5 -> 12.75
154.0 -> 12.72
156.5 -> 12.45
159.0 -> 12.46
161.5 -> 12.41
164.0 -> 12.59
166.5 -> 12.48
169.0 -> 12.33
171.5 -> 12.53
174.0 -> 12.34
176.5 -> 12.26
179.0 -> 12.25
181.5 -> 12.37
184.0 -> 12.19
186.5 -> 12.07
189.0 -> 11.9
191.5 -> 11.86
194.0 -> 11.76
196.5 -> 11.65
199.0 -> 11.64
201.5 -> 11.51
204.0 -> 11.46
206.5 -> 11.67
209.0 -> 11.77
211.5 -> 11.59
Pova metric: 0.22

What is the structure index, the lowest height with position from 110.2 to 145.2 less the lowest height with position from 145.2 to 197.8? 0.4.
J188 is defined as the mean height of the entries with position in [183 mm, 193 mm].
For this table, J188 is 12.0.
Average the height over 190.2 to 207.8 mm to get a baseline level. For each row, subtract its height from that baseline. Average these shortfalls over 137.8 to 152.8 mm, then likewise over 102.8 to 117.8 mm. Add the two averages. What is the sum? -1.4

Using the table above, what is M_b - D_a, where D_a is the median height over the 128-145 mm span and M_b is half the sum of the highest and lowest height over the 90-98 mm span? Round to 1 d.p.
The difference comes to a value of -1.1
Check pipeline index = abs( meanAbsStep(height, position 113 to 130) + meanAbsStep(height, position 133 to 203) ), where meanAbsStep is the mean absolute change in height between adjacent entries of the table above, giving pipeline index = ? 0.199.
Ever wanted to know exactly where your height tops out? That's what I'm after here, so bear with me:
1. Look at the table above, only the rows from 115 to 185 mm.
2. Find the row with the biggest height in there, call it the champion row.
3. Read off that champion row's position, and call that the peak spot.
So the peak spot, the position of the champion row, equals 131.5 mm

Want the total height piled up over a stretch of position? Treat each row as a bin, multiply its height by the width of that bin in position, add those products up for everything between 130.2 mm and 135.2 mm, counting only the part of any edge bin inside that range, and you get 64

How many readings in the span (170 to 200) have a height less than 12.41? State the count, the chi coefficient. 11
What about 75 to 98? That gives 9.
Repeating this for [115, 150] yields 3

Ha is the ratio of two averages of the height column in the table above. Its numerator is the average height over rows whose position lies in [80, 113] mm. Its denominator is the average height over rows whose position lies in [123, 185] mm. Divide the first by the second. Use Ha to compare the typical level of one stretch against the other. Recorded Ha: 0.93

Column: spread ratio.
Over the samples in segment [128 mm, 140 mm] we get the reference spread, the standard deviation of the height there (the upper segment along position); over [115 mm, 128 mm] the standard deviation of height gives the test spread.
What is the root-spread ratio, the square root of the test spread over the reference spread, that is 1.4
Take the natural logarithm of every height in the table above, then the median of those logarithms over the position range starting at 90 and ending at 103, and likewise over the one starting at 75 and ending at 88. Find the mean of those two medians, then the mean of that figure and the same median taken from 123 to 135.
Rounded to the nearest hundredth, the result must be 2.49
